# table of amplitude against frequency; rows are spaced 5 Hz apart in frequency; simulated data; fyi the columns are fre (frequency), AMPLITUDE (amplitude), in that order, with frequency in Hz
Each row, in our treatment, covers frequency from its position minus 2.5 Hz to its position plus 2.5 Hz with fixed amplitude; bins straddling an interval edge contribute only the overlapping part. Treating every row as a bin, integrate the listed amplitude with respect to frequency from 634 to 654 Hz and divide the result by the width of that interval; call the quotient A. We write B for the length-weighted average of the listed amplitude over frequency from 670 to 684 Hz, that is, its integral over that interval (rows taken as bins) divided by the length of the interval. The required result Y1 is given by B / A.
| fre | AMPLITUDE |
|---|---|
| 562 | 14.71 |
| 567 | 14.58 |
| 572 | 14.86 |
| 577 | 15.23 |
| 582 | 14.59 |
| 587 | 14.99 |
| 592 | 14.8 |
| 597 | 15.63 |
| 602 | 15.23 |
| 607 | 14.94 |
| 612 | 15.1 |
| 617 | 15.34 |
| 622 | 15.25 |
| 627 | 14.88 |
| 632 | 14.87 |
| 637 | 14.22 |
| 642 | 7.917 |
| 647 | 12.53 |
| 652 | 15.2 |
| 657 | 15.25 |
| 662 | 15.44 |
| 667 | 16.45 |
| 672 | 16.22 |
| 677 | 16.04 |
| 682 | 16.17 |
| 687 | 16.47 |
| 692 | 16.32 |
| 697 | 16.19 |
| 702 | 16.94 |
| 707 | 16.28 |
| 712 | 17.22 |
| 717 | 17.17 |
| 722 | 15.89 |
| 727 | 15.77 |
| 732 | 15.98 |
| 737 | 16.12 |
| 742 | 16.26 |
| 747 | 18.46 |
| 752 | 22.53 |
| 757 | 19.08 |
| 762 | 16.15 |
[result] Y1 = 1.30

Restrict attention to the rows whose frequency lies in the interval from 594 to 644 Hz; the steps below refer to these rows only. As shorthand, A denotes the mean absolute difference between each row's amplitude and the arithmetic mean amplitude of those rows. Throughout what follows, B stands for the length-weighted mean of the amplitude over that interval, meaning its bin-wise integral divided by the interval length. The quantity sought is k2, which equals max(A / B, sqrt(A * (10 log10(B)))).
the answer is 3.9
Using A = 1.3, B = 14.4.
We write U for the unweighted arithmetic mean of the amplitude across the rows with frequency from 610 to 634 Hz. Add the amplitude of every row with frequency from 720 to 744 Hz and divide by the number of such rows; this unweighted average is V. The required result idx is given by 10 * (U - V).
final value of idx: -9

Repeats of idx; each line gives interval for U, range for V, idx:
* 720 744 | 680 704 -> -4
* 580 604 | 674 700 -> -12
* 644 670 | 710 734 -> -14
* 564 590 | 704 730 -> -16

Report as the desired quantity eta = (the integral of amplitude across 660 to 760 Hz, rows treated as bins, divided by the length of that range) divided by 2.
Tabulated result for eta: 8.4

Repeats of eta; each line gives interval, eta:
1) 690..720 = 8.3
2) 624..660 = 6.8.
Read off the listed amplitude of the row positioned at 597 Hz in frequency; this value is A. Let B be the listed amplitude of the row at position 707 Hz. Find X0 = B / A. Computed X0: 1.04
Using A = 15.63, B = 16.28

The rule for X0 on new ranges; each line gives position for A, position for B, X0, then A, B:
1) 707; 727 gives 0.97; 16.28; 15.77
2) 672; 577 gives 0.94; 16.22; 15.23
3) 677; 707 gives 1.01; 16.04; 16.28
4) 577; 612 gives 0.99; 15.23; 15.1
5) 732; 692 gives 1.02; 15.98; 16.32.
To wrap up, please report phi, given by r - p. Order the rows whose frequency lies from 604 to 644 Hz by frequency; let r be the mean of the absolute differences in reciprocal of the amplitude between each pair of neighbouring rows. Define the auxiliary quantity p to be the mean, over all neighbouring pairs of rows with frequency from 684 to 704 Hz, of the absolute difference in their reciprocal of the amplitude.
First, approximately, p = 0.0013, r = 0.0090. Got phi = 0.0077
